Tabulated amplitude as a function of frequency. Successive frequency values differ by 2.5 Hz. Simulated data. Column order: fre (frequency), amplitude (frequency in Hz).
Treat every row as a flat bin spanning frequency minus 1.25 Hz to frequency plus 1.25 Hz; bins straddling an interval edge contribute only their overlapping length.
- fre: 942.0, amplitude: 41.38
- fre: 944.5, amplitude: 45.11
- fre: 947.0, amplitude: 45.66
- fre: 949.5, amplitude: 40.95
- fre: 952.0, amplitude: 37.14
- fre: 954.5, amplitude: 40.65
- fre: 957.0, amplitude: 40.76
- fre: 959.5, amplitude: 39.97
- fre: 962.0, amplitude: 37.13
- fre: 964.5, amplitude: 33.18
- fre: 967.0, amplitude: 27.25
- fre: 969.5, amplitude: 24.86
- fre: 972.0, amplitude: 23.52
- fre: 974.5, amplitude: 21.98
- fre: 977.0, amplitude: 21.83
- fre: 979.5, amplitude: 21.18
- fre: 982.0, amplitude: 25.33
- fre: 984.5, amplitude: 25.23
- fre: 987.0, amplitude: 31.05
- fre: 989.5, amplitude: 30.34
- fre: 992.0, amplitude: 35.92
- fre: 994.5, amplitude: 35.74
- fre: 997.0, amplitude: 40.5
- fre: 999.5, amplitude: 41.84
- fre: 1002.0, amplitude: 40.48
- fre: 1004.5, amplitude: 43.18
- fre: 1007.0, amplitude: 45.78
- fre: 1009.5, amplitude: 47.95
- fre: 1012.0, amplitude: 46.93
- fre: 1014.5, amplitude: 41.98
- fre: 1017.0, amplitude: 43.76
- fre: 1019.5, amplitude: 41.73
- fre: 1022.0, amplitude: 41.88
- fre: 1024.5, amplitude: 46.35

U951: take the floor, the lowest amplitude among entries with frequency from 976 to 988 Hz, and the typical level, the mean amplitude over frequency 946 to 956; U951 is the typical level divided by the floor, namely 1.9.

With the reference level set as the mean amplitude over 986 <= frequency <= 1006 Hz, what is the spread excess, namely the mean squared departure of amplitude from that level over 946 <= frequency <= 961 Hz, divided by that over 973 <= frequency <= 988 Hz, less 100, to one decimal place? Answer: -99.9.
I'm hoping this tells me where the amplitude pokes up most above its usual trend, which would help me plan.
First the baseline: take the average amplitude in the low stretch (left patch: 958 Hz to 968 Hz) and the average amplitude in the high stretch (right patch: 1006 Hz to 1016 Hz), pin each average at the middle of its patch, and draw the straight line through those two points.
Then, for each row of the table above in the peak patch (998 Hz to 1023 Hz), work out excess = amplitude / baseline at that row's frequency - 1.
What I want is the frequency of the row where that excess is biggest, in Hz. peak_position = 1009.5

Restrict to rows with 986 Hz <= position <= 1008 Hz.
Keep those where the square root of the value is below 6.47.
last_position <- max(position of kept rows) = 1002.0 Hz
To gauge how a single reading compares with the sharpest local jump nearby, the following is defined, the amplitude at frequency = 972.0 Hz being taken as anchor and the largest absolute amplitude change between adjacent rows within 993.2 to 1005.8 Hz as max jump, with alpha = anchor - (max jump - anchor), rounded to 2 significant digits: 42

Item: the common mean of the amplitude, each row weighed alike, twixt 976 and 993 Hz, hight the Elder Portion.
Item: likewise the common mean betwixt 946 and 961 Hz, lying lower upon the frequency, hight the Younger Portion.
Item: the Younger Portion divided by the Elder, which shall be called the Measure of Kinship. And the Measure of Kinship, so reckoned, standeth 1.50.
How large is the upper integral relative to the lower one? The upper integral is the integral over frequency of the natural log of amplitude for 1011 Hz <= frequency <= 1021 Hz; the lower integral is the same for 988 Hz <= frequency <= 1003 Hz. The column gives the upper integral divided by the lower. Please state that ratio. 0.70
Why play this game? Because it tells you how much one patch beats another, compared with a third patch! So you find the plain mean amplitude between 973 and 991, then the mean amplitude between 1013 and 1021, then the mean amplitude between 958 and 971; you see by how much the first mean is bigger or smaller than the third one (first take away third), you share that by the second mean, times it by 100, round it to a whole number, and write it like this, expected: -17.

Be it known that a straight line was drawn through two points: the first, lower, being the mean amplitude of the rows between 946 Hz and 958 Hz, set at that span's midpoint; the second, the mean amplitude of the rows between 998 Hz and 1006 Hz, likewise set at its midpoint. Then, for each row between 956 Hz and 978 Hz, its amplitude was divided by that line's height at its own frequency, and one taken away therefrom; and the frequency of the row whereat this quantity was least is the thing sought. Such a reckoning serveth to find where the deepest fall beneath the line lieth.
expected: 977.0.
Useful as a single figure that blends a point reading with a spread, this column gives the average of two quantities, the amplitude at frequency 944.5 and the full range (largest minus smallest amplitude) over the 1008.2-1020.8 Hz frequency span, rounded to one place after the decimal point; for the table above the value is 25.7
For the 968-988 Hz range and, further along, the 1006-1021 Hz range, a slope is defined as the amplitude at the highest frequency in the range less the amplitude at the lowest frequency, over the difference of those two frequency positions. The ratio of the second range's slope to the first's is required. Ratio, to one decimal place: -0.9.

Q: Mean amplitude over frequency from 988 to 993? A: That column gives 33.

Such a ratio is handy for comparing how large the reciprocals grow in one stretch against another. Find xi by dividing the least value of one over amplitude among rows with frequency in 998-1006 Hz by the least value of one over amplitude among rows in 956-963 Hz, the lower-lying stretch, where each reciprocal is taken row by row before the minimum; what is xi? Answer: 0.94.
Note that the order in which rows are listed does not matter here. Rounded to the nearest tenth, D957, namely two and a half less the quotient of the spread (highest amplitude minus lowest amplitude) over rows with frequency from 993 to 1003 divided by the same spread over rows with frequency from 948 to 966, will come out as 1.7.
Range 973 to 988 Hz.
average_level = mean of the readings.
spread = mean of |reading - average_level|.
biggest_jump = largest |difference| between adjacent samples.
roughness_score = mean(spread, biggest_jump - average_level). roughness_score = -7.9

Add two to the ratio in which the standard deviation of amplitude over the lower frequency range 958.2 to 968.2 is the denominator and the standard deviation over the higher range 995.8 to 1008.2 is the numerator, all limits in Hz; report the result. 2.4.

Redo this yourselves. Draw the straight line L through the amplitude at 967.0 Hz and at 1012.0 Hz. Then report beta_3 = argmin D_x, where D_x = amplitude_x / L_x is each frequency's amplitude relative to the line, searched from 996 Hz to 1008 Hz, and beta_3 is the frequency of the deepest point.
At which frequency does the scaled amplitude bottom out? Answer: 1002.0 Hz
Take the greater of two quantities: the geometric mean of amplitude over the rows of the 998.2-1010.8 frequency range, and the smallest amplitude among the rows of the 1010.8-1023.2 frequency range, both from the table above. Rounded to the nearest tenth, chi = 43.8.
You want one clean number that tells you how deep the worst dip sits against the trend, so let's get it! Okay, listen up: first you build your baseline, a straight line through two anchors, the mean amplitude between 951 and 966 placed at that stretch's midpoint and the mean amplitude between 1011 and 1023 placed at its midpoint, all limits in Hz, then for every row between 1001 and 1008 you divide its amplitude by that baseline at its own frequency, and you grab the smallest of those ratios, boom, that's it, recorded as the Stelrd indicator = 1.0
